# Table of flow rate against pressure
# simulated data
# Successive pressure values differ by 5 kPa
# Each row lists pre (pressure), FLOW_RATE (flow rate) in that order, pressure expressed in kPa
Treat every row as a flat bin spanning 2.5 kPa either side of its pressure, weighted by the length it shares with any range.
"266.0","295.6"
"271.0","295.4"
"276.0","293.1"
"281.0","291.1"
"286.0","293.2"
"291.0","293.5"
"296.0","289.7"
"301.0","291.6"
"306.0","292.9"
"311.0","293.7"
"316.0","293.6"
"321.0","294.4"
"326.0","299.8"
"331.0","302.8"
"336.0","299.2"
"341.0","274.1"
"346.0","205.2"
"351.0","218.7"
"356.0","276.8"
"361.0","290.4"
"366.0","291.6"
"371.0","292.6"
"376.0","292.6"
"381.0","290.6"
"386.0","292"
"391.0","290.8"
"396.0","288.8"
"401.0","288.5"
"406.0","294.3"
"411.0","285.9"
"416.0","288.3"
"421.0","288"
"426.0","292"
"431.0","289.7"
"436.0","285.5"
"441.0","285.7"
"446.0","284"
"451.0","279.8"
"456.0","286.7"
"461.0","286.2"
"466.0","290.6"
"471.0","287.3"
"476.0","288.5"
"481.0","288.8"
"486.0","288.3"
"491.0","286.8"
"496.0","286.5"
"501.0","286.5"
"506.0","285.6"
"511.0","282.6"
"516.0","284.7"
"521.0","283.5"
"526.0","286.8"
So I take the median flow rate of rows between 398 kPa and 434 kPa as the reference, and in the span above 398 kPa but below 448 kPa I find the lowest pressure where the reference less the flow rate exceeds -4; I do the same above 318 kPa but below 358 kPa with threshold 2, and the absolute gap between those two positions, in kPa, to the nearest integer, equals 60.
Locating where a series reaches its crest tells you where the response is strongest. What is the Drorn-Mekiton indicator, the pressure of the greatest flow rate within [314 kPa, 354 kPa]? 331.0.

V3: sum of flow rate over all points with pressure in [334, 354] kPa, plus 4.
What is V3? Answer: 1001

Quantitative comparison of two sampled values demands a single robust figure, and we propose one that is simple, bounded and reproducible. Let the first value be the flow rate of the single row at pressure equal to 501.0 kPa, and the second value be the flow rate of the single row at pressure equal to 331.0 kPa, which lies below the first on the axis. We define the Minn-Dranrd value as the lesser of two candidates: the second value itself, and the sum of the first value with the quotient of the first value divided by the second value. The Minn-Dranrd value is 287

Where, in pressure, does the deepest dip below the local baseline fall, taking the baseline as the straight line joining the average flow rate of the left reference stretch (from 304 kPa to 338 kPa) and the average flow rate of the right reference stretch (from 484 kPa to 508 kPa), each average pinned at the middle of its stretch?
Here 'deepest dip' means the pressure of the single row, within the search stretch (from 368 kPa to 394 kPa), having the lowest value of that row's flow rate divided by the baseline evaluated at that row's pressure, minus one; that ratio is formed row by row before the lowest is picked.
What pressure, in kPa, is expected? 381.0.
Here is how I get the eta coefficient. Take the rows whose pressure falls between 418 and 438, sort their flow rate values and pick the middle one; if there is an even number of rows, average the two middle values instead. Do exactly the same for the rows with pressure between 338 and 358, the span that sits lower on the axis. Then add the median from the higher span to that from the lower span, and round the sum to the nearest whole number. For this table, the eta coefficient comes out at 535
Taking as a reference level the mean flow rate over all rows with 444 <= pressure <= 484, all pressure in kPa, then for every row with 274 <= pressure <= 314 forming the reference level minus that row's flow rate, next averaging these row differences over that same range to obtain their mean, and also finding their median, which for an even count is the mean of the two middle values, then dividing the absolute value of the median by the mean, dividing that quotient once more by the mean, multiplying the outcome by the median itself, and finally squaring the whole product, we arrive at 1.52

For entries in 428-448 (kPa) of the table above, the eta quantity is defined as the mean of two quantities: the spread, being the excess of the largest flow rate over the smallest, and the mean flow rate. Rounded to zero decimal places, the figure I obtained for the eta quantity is 146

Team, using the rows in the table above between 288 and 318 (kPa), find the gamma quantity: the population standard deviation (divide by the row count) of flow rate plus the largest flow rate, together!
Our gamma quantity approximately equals 295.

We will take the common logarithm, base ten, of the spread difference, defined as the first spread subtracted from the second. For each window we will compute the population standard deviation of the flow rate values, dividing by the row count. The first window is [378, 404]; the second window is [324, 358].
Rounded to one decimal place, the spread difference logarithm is 1.6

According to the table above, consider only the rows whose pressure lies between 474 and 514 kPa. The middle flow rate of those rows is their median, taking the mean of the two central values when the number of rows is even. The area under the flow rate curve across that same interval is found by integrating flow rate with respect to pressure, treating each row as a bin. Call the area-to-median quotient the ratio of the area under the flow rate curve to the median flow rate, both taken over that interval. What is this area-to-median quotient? 40.0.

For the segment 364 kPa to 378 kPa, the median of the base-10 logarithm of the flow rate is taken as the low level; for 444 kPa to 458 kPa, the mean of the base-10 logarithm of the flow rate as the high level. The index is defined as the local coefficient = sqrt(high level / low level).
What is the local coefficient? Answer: 1.00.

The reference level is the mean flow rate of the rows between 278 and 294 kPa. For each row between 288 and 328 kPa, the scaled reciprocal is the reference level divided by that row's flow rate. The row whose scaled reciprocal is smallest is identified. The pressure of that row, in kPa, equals 326.0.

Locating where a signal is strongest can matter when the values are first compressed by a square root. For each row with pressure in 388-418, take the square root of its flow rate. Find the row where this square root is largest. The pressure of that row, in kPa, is 406.0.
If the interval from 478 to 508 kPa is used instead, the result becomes 481.0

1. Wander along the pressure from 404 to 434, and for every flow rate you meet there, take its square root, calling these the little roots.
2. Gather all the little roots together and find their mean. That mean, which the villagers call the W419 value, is 17.0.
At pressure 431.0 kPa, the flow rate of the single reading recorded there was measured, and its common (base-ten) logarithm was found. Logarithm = 2.462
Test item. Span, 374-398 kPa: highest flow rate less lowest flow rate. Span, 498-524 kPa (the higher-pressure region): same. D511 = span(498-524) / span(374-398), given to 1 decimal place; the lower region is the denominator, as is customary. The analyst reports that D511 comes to 1.0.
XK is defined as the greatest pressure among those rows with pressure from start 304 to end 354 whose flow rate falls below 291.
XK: 351.0 kPa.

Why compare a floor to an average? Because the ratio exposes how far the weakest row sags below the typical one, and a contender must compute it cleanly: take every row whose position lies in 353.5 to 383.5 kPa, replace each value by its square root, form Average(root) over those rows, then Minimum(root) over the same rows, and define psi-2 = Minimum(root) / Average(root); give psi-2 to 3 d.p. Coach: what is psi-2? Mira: 0.979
